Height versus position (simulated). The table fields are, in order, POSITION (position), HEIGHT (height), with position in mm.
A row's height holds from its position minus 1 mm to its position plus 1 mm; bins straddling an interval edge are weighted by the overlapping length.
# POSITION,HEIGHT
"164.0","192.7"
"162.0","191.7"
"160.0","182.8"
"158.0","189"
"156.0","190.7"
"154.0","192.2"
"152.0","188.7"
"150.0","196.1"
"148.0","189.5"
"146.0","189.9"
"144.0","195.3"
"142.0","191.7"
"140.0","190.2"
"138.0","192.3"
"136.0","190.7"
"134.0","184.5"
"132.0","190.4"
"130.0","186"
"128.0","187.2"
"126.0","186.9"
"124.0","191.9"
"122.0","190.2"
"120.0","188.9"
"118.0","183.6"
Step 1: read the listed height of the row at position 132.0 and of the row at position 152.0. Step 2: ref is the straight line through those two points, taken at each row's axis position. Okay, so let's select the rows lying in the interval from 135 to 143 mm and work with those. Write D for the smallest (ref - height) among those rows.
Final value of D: -2.4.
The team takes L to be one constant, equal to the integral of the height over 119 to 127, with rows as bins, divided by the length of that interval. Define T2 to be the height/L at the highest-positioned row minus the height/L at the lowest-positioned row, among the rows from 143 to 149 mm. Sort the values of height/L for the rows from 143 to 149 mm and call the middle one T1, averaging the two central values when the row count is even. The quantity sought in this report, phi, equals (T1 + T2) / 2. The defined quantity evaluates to 0.486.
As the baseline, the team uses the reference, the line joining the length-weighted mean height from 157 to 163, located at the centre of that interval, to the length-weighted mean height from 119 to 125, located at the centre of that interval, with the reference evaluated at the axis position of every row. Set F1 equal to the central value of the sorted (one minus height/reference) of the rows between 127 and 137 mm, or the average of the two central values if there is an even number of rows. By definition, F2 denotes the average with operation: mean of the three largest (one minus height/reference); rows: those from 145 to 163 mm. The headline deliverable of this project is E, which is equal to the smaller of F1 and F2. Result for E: 0.007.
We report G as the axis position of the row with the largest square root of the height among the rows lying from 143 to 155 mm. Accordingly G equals 150.0 mm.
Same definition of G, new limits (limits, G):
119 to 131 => 124.0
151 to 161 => 154.0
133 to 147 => 144.0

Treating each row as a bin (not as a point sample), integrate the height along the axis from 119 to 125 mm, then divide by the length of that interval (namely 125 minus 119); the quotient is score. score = 190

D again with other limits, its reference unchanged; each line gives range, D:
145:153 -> -7.2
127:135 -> 0.0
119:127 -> -0.8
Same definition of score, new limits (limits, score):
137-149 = 191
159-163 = 187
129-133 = 188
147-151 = 193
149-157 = 192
